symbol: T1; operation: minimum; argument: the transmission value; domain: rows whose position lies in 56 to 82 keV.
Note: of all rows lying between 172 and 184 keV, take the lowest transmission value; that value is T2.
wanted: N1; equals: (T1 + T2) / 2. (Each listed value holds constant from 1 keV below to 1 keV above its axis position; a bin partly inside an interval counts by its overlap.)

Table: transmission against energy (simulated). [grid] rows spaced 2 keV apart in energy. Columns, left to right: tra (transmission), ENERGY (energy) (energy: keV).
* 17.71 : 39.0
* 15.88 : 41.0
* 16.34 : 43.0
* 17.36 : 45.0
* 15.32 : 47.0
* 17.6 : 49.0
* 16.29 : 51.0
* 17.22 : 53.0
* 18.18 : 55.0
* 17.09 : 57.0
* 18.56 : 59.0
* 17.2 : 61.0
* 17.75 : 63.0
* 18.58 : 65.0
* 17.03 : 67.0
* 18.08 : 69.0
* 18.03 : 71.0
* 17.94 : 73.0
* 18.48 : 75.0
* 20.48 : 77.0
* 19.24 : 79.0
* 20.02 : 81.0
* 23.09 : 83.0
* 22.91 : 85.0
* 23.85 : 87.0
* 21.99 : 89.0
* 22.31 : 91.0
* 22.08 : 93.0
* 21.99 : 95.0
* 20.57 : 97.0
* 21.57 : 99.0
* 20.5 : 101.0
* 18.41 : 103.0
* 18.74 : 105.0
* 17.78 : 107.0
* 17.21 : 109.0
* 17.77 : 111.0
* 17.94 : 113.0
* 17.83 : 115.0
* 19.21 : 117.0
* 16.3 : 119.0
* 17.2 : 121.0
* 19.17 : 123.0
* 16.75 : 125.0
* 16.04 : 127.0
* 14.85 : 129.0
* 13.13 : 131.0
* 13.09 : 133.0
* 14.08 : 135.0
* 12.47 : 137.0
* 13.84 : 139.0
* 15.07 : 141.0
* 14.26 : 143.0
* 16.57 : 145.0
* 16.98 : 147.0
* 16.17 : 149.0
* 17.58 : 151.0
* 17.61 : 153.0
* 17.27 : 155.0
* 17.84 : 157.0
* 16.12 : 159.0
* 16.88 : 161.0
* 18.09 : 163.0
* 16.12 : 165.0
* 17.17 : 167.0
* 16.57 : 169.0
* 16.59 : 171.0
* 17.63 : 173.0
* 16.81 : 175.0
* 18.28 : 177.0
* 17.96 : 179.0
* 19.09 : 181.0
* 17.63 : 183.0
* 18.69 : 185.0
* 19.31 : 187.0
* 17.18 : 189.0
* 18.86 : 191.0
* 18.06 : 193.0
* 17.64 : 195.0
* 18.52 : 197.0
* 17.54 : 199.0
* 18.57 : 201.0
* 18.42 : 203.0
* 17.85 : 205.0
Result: 16.9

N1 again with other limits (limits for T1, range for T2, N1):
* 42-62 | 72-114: 16.3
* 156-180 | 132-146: 14.3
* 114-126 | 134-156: 14.4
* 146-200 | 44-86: 15.7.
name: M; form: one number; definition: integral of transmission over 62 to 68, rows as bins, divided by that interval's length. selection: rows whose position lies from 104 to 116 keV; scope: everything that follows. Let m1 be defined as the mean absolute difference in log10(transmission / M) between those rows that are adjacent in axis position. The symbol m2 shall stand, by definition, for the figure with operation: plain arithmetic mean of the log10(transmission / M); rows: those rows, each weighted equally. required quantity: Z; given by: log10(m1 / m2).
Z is 0.7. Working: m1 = 0.012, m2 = 0.0021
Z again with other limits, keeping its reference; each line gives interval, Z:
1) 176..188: 0.1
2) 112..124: 1.1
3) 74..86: -0.3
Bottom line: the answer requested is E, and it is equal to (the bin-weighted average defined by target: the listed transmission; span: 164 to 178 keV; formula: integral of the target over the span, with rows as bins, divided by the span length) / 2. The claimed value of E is 8.5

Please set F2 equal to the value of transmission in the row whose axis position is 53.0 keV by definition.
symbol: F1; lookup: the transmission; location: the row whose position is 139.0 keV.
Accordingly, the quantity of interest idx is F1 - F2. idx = -3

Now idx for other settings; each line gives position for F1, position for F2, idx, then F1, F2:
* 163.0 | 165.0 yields 2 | 18.09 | 16.12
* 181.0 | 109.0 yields 2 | 19.09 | 17.21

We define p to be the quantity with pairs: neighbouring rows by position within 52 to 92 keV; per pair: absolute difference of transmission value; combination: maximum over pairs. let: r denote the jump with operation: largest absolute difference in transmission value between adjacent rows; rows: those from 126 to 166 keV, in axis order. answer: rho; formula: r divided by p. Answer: 0.8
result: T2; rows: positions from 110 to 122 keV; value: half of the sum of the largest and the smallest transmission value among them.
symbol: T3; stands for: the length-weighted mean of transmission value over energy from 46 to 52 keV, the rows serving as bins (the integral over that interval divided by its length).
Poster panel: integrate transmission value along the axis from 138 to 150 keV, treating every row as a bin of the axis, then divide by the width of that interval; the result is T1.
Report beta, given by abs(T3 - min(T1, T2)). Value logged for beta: 0.9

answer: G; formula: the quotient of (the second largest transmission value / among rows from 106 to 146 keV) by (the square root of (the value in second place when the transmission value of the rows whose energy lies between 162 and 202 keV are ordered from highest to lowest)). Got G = 4.4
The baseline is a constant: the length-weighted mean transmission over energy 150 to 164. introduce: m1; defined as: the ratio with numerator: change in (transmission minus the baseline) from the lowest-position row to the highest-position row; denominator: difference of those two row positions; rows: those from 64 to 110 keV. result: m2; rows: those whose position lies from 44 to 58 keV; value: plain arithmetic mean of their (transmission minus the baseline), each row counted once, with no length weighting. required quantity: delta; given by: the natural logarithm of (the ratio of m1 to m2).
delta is -2.4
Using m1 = -0.03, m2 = -0.33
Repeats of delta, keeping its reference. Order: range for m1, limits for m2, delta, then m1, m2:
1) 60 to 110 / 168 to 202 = -8.0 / 0.00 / 0.60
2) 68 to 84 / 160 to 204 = -0.2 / 0.36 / 0.46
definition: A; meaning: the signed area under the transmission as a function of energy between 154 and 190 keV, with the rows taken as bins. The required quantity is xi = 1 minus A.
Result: -629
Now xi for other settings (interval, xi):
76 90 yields -302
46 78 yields -567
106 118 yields -214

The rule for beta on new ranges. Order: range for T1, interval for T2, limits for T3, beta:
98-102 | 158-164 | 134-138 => 3.8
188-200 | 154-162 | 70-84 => 2.6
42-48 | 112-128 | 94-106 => 4.0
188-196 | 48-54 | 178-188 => 1.6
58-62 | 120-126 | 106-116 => 0.2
